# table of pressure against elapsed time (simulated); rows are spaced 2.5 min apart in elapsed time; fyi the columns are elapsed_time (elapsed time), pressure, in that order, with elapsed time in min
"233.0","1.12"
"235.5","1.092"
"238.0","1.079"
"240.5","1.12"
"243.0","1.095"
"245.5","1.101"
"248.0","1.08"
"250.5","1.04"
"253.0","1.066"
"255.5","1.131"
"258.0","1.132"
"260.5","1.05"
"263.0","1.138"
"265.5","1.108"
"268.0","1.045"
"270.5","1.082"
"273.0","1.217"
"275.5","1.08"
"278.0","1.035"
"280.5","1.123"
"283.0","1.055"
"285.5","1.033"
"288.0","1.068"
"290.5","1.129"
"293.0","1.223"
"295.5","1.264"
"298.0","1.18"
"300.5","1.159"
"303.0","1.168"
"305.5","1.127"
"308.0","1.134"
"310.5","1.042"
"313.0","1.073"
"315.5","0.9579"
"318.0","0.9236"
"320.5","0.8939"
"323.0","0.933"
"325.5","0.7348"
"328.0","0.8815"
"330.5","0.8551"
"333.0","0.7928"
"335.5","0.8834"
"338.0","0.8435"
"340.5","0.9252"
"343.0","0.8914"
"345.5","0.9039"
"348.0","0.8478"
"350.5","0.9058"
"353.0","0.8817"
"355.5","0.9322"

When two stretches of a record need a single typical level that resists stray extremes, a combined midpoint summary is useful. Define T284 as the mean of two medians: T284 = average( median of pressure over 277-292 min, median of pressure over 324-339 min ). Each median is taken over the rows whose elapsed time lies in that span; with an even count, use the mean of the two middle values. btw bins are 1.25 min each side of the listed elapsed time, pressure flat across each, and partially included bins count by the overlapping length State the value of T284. 0.96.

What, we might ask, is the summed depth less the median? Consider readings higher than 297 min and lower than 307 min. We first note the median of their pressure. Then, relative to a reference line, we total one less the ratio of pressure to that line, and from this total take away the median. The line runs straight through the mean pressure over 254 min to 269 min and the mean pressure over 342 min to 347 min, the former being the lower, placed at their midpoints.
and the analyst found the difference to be -1.8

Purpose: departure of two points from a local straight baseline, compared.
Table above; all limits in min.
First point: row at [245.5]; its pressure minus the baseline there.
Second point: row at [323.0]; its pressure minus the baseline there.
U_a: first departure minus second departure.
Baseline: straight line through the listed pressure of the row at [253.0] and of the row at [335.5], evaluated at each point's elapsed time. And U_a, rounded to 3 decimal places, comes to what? -0.004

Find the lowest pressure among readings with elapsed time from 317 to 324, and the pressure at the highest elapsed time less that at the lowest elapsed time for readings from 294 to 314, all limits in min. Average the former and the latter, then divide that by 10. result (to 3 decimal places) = 0.035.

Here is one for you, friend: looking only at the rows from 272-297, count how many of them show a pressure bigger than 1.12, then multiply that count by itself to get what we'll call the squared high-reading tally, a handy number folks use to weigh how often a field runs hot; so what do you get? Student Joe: 25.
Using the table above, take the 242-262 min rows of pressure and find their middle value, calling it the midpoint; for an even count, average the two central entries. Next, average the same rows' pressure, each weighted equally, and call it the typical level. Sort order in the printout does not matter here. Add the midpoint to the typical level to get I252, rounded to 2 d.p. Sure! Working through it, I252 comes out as 2.17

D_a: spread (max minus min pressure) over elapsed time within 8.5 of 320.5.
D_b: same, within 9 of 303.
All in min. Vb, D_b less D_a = -0.116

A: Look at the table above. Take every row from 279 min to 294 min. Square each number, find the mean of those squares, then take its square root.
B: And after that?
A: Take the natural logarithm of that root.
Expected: 0.102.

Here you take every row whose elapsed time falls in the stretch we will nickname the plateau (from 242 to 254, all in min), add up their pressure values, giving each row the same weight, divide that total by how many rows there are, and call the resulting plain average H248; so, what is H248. 1.08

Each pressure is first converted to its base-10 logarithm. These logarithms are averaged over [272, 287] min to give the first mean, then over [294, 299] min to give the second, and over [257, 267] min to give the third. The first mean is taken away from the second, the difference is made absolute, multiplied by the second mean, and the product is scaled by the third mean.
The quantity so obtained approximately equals 0.0002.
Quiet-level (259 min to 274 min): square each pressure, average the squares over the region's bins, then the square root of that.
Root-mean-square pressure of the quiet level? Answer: 1.11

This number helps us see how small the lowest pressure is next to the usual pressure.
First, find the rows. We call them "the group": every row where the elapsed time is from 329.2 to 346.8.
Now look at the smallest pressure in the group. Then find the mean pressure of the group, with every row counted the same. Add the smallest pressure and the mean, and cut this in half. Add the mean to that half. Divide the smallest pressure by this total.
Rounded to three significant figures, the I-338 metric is 0.466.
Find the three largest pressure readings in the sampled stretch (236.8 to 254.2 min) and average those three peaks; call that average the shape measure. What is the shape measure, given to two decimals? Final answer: 1.11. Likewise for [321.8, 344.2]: 0.92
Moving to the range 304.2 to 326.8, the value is 1.11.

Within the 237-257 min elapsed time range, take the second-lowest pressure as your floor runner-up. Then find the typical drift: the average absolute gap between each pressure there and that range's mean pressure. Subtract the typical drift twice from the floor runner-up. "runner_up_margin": 1.02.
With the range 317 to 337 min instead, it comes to 0.69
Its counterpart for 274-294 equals 0.94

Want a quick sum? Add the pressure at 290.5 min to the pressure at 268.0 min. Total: 2.17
